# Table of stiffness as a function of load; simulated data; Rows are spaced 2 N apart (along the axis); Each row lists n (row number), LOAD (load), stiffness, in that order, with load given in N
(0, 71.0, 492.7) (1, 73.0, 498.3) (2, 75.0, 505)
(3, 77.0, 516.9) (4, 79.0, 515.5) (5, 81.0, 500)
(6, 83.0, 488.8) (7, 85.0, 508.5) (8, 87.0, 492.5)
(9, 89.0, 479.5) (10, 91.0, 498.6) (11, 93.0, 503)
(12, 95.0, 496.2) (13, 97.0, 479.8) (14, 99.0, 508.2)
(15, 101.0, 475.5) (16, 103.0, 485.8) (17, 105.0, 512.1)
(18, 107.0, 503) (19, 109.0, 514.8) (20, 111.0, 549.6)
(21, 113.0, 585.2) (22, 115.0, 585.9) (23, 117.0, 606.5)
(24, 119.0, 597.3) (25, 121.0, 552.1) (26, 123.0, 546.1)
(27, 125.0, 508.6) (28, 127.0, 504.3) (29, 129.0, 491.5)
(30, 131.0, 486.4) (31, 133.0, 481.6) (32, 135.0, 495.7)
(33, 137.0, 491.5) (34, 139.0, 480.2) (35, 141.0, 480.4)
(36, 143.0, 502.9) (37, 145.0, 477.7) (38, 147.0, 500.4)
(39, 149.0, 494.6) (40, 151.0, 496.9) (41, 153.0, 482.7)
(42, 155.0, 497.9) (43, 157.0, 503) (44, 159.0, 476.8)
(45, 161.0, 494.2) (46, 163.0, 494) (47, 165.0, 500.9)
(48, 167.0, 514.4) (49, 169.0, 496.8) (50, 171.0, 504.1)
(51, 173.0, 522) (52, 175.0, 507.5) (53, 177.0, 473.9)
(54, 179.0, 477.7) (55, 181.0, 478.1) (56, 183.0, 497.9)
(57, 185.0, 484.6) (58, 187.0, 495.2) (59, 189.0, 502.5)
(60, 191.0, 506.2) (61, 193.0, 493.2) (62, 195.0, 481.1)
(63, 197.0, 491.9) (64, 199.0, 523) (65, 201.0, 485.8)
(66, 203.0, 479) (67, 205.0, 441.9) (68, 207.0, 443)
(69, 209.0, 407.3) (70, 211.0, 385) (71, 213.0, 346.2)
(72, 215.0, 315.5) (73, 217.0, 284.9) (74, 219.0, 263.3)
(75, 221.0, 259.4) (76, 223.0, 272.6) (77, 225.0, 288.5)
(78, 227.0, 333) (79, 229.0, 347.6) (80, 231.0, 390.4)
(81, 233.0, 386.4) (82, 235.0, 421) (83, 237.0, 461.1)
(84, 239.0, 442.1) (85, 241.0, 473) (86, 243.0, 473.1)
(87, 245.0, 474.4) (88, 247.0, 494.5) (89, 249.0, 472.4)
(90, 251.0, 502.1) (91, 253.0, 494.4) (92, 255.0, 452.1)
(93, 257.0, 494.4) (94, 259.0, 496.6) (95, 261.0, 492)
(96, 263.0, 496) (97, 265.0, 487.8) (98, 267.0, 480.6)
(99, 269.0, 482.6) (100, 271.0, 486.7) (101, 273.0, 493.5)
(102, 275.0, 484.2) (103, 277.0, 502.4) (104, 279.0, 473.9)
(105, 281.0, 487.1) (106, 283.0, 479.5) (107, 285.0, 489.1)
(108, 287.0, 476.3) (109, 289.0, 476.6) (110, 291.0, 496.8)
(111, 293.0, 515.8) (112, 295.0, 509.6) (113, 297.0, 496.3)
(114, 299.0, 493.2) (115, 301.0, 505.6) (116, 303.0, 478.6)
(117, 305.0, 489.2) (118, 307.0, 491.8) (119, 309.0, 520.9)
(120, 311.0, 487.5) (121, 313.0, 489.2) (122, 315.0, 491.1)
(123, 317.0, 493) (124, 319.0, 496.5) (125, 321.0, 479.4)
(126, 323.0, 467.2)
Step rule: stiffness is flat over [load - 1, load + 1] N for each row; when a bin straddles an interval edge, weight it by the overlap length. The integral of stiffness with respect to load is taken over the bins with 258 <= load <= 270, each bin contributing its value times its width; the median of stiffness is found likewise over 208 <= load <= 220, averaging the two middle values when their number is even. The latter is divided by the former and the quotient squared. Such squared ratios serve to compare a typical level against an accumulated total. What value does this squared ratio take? 0.0032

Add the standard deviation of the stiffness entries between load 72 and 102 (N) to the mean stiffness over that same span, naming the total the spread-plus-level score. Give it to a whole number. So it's 510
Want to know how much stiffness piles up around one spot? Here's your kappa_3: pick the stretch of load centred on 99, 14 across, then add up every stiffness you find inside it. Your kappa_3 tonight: 3461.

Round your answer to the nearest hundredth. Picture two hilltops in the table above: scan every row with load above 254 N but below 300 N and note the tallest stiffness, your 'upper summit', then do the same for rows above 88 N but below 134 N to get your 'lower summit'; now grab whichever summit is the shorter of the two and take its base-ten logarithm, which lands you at 2.71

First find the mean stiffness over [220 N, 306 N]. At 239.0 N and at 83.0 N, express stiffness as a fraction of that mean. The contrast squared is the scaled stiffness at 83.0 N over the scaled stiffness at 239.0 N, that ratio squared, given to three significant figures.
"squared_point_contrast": 1.22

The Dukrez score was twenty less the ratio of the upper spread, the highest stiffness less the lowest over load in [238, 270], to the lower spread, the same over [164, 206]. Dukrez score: 19.3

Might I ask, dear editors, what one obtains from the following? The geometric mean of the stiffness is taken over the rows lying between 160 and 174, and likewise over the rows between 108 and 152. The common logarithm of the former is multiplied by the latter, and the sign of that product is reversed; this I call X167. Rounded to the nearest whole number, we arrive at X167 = -1400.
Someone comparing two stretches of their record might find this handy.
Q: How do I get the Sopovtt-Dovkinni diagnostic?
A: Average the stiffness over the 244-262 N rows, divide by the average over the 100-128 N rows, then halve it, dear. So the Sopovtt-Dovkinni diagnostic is 0.45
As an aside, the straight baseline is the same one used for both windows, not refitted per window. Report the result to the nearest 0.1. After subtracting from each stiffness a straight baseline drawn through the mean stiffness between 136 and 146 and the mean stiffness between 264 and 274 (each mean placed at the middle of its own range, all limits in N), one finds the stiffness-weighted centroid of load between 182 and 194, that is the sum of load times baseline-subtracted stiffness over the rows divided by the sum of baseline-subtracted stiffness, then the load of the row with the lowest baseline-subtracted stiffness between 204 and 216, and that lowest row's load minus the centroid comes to 26.2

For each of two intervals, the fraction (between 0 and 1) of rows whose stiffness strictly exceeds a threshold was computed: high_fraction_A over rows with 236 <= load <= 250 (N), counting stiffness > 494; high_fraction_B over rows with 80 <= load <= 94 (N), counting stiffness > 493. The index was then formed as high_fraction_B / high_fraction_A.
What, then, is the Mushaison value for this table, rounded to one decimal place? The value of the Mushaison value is 4.0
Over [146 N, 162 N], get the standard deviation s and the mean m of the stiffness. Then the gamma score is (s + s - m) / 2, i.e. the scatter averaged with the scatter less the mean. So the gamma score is -238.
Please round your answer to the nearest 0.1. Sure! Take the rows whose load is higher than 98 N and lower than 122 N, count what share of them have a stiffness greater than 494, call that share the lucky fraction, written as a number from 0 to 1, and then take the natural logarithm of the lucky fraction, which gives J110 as -0.2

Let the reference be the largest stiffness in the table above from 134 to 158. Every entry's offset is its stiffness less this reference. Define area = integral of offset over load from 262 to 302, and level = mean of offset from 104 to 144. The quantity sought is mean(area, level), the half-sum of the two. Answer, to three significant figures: -236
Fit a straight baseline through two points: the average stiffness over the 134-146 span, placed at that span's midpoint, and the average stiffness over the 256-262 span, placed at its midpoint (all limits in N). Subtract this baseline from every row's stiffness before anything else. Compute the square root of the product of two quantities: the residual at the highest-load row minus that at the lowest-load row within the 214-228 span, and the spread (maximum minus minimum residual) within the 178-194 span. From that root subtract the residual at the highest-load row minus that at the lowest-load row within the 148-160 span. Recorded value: 40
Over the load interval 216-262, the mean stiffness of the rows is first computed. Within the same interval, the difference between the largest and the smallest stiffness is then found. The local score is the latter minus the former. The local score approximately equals -169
